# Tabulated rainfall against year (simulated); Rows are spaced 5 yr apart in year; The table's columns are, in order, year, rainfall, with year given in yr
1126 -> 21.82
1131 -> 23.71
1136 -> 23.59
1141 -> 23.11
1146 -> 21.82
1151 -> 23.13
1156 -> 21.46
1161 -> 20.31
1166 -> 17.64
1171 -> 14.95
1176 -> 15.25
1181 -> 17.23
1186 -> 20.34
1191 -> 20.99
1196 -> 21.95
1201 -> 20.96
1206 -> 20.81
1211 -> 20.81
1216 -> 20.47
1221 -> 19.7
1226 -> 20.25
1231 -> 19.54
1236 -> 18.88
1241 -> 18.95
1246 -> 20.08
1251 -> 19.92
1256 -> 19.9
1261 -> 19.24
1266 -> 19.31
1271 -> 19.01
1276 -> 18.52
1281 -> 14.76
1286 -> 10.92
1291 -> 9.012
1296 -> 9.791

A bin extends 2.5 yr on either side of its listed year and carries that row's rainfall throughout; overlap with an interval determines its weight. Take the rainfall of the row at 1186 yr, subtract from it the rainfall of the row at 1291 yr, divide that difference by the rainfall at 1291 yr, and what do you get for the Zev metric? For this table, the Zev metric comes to 1.3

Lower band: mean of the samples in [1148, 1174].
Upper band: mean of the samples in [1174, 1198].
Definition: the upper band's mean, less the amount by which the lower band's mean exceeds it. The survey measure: 19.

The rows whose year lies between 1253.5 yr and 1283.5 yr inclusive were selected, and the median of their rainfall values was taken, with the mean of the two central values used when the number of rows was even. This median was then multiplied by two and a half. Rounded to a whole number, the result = 48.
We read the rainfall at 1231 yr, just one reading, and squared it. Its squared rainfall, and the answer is 382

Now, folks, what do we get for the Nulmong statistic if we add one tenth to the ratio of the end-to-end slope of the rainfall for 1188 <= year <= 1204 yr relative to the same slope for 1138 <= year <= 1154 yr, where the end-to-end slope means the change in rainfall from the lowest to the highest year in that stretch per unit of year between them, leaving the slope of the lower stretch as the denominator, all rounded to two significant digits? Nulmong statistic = -1.4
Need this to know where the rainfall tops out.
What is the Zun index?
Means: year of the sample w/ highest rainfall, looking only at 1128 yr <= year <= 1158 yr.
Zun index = 1131 yr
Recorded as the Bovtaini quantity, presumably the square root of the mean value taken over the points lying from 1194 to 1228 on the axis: 4.55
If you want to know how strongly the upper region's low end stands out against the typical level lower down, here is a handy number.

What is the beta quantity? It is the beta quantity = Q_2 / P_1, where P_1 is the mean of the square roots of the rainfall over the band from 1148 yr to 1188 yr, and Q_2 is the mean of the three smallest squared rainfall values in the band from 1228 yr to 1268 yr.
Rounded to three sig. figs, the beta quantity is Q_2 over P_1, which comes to 83.7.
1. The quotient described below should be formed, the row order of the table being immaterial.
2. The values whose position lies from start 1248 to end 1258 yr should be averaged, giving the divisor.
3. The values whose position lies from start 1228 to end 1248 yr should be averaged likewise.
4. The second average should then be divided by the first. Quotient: 0.97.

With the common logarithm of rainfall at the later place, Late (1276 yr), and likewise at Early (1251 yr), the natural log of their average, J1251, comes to 0.250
